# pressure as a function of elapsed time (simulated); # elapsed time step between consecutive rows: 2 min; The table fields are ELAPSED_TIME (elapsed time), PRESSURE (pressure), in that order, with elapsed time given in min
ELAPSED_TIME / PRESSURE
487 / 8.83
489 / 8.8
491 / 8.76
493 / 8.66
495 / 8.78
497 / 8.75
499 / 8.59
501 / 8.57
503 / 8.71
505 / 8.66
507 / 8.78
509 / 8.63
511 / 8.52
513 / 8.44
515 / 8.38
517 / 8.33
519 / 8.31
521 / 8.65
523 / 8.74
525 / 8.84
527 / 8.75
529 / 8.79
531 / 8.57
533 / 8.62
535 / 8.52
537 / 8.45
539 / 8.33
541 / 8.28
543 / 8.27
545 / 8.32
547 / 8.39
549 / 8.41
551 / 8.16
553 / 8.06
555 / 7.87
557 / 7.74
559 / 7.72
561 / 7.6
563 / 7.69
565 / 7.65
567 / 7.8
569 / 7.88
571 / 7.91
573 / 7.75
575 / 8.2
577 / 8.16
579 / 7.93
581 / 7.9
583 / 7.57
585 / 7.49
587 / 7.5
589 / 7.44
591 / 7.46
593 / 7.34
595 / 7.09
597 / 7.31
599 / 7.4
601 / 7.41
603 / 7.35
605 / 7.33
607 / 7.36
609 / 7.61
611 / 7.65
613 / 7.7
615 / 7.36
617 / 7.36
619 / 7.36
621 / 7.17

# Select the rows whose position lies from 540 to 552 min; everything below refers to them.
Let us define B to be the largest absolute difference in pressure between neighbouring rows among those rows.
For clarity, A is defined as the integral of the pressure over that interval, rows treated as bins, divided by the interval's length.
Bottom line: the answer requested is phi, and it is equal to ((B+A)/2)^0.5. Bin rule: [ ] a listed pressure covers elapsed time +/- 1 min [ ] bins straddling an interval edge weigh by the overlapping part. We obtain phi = 2.07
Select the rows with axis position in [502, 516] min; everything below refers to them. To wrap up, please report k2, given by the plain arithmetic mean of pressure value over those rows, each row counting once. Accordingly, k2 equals 8.59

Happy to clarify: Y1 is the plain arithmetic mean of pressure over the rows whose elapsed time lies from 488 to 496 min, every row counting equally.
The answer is 8.75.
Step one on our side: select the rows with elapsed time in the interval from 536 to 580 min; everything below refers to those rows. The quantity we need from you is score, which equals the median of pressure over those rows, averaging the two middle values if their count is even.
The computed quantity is 8.0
